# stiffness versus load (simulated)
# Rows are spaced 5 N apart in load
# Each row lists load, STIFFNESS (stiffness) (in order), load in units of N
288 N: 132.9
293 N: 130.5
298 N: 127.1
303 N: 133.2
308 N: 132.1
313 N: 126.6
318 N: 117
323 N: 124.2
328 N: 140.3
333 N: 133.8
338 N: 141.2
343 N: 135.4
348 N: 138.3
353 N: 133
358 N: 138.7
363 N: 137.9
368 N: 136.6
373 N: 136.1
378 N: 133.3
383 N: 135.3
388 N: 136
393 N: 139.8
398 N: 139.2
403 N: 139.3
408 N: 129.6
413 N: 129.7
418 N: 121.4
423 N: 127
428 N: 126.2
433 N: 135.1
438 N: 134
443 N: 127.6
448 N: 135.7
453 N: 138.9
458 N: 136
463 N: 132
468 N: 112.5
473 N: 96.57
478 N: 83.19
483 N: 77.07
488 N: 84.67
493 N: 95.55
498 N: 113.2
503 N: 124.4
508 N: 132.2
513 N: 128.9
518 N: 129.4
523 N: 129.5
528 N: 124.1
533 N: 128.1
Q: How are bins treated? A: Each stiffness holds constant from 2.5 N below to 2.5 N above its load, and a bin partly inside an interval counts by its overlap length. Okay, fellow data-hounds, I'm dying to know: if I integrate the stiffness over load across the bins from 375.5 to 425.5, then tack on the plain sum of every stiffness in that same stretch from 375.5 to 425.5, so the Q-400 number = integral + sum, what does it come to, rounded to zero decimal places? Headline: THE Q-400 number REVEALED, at 7984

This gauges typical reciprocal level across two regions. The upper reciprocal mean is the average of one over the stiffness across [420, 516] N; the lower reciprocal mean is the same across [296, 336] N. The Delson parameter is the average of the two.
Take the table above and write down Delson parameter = 0.0083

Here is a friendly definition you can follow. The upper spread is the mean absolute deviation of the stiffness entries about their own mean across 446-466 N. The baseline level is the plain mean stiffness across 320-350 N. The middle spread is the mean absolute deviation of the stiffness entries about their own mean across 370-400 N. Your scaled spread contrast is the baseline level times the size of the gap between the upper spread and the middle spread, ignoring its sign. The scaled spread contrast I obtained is 13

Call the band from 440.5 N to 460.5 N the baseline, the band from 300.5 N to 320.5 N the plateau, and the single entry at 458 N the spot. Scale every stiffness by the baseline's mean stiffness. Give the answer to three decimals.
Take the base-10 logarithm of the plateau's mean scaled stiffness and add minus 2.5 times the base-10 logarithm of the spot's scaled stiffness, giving -0.036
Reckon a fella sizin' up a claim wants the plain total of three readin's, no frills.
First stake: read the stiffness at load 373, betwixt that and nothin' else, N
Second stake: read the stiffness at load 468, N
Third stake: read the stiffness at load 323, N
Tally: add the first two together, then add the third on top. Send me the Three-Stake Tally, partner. 373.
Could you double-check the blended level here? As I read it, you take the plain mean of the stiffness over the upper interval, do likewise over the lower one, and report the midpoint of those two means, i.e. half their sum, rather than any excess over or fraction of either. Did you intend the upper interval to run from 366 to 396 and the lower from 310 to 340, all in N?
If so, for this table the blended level 133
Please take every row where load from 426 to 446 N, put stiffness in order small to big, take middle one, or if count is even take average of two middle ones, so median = 131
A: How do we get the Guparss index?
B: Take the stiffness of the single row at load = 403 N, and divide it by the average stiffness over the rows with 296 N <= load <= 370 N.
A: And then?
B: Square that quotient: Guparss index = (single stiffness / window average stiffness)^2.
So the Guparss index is 1.10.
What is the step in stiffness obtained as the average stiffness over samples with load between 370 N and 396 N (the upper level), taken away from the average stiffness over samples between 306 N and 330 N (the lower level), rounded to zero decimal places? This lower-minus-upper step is -8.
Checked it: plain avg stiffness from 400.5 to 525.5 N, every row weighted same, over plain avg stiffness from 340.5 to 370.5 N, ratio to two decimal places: 0.88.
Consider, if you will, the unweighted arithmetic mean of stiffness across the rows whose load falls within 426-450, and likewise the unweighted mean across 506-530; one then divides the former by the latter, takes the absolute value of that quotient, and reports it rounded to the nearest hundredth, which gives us 1.02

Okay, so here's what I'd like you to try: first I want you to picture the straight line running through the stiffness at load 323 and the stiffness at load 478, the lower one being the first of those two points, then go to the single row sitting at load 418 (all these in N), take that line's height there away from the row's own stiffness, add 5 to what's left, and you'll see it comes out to 27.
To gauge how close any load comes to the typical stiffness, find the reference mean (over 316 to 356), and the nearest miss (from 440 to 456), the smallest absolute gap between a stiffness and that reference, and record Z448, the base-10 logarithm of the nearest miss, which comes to 0.4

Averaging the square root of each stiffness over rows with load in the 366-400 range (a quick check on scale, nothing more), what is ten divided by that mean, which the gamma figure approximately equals 0.86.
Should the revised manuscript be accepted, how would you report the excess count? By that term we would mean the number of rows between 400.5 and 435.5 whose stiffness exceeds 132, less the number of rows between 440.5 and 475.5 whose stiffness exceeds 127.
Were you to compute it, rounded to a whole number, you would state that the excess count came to -3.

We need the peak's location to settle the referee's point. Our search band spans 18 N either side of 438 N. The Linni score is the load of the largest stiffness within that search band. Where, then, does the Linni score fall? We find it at 453 N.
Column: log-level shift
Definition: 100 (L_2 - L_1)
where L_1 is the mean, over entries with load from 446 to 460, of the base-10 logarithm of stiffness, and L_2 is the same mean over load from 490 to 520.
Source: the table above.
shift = -6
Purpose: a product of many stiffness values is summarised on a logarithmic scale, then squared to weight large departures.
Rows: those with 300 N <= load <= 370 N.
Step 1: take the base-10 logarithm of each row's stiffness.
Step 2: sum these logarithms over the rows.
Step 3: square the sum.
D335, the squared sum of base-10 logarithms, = 885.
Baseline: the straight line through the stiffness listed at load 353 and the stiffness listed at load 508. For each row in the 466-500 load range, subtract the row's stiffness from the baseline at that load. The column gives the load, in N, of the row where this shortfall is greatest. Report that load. 483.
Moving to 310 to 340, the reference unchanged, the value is 318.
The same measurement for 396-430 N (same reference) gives 418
